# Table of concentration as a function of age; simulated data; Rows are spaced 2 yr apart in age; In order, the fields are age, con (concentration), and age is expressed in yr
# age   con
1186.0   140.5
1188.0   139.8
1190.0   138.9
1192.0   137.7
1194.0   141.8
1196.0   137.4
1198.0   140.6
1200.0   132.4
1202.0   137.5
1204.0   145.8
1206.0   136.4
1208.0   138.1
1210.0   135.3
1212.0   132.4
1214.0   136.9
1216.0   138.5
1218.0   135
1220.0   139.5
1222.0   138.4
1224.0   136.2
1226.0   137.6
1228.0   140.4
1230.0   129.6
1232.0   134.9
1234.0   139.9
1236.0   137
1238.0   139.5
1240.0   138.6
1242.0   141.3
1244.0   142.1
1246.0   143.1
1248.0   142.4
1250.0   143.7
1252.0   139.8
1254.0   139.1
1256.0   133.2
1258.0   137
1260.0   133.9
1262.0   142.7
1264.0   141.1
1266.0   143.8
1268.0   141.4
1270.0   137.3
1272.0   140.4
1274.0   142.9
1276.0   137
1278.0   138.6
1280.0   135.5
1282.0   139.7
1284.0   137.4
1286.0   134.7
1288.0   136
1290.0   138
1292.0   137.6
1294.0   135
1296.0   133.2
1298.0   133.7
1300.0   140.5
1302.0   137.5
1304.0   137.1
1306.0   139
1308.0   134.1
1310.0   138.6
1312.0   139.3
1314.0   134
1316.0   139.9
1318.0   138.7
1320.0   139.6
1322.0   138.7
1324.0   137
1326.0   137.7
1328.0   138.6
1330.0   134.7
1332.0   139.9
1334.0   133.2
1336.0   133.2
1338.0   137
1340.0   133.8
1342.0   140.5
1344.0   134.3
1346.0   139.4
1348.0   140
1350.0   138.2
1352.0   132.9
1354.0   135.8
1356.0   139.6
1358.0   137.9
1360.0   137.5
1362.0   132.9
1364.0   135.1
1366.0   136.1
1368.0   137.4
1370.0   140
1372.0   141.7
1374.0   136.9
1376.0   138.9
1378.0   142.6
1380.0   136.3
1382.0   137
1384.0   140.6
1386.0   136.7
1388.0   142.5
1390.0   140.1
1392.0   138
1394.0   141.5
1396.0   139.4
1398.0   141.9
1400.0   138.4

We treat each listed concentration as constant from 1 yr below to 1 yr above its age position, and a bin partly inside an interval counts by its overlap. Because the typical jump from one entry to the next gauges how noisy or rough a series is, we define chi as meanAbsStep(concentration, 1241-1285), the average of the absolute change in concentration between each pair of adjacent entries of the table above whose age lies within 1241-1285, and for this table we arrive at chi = 3.0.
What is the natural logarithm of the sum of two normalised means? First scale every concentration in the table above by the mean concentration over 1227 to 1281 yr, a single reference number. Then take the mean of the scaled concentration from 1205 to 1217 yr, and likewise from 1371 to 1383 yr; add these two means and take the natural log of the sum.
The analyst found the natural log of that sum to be 0.682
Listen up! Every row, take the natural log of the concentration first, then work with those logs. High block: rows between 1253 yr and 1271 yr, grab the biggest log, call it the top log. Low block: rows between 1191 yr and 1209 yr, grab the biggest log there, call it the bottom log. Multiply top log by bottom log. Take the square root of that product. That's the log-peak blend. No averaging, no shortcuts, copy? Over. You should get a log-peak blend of 4.98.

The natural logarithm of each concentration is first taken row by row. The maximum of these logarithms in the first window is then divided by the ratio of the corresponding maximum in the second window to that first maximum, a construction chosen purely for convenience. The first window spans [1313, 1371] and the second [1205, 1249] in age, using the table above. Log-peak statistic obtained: 4.93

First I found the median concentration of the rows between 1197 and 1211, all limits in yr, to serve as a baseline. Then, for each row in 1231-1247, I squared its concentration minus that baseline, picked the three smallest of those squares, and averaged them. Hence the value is 1.8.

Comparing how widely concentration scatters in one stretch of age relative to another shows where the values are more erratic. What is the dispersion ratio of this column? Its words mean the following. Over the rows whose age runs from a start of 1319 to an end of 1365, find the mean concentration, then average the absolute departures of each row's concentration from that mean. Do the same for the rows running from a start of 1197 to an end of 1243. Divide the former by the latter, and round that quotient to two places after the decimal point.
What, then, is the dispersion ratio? 0.90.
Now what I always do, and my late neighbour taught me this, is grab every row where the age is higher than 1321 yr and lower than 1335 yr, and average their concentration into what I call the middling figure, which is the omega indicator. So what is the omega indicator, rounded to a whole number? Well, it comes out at 137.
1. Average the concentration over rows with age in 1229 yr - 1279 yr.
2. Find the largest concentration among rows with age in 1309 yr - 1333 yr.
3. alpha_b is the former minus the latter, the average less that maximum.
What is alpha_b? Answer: -1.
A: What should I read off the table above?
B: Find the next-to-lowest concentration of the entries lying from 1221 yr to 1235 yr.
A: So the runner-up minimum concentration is 134.9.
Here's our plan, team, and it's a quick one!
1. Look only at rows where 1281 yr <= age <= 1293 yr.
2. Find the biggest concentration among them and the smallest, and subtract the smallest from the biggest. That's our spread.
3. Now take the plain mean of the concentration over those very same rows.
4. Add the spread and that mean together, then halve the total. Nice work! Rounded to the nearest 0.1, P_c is 71.1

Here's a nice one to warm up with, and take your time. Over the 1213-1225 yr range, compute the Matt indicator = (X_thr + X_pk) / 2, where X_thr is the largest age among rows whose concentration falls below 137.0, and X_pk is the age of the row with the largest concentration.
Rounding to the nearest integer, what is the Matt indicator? 1222 yr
